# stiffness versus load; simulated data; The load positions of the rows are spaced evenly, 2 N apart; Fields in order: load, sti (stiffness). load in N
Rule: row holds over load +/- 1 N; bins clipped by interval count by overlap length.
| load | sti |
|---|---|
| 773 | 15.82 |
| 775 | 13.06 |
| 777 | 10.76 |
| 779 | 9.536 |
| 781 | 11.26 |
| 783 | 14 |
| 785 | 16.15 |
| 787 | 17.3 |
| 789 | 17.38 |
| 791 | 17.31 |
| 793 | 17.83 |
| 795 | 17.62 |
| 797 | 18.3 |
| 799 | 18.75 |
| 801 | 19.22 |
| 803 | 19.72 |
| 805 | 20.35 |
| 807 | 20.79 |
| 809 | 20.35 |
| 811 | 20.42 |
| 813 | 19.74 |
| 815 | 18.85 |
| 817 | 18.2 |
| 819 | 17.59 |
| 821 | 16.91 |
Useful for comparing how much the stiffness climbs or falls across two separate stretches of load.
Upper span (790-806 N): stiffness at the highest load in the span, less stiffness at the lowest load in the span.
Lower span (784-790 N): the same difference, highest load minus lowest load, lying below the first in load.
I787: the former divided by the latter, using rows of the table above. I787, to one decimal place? 2.5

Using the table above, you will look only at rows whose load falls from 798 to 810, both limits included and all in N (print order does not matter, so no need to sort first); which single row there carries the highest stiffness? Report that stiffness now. 20.79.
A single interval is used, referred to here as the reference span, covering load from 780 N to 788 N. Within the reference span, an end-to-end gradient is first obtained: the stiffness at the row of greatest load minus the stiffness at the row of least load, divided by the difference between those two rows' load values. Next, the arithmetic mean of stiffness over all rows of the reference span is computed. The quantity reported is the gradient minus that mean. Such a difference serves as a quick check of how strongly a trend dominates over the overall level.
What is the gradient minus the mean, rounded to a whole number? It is -14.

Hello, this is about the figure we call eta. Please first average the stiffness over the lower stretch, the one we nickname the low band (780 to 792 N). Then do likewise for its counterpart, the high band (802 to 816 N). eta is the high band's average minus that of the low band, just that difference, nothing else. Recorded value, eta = 4.5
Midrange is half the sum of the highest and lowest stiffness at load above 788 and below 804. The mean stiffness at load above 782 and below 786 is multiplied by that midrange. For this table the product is 279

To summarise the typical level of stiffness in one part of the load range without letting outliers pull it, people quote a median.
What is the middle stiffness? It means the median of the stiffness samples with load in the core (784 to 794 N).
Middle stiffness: 17.3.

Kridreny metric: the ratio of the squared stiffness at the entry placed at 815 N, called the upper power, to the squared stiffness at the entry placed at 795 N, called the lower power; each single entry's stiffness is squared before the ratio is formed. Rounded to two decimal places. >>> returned 1.14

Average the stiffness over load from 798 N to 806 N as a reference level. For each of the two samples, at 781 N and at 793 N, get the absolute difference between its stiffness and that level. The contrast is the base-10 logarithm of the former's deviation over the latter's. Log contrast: 0.7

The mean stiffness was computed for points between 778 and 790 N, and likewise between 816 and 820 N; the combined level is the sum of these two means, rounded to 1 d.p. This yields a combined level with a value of 32.2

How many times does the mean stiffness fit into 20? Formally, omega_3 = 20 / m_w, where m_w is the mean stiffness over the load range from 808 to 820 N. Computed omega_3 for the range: 1.04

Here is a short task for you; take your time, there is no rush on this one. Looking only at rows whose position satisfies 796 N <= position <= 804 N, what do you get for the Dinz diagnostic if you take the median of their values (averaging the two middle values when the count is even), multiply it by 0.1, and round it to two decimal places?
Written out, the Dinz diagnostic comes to 1.90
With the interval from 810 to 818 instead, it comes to 1.93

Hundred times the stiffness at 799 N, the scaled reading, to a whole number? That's 1875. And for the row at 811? 2042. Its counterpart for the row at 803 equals 1972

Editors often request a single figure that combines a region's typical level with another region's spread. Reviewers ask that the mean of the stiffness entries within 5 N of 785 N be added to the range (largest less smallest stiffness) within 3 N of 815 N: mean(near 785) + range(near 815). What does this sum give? 16.8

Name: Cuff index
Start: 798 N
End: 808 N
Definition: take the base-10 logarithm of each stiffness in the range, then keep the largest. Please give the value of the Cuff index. 1.32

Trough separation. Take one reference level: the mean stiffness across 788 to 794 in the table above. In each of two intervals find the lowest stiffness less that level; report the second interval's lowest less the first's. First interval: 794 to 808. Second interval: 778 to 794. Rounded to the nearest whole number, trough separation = -8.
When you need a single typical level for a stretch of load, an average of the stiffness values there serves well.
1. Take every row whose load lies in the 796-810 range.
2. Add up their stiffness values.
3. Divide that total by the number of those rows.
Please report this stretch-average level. 19.6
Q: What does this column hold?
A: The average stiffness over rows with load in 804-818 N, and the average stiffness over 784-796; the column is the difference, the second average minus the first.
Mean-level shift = -3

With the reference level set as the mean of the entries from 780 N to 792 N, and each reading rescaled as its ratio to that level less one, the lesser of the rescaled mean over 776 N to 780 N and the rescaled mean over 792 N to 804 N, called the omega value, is -0.35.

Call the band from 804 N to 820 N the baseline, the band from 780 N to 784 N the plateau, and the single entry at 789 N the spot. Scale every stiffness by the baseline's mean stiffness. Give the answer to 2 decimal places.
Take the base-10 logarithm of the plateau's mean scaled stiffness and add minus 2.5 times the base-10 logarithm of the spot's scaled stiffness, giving -0.06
